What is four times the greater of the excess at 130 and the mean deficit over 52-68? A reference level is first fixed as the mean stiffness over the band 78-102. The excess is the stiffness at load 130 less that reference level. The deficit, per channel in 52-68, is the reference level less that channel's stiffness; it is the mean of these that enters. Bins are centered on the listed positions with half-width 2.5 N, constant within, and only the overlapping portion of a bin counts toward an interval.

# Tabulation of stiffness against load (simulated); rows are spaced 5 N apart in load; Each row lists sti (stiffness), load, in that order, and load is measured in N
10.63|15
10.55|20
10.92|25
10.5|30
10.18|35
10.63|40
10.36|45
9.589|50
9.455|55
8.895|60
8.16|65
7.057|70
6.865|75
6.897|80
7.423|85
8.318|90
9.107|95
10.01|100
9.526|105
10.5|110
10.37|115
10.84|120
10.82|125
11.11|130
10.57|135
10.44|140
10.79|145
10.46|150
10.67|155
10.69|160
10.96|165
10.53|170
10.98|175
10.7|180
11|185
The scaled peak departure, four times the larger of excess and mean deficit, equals 11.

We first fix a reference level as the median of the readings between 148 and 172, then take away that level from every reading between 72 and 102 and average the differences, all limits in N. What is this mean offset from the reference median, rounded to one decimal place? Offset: -2.6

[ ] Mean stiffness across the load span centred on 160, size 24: 10.7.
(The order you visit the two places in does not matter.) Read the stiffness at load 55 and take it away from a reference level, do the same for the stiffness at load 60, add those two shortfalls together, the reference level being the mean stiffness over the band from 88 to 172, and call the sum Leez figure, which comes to 2.3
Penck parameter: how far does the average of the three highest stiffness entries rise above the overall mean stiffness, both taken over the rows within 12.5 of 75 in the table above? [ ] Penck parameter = 0.27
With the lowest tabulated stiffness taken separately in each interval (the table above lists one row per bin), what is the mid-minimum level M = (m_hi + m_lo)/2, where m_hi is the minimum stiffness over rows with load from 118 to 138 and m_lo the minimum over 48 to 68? 9.4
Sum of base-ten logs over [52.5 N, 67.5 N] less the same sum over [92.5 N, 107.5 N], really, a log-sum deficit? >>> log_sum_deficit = -0.10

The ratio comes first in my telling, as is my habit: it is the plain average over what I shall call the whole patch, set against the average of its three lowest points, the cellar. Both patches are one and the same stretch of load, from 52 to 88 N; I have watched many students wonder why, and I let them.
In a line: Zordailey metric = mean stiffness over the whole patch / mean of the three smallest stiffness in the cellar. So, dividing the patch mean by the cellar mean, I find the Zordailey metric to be 1.13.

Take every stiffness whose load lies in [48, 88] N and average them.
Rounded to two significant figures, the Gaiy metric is 8.0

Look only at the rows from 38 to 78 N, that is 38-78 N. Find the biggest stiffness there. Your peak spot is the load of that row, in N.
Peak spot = 40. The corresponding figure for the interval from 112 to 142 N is 130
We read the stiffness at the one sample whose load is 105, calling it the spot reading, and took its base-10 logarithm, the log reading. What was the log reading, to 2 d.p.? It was 0.98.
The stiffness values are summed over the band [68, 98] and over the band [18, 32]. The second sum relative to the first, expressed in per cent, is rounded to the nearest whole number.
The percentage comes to 70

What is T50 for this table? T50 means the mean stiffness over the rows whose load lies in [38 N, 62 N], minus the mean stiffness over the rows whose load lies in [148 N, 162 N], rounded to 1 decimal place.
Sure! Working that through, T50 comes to -0.8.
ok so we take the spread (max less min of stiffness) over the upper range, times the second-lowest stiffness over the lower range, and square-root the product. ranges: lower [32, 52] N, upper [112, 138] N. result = 2.7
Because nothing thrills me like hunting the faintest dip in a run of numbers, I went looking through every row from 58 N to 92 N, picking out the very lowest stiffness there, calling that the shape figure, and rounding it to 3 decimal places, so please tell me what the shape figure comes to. 6.865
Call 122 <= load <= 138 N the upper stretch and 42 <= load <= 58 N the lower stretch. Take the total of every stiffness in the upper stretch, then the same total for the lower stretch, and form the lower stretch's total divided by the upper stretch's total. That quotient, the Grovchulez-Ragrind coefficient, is 0.90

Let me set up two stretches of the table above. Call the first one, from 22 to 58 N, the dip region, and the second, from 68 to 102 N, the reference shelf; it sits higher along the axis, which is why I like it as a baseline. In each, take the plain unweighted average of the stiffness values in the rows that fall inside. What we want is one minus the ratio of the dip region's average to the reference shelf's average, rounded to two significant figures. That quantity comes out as -0.29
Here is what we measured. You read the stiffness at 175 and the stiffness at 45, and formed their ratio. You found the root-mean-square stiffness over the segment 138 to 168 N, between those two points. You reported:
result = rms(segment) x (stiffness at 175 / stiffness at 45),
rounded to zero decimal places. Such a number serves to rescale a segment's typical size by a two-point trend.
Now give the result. 11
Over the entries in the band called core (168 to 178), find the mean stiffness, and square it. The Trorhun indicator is 116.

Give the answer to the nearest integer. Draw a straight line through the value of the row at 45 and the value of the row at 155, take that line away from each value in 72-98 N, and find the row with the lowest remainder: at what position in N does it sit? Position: 75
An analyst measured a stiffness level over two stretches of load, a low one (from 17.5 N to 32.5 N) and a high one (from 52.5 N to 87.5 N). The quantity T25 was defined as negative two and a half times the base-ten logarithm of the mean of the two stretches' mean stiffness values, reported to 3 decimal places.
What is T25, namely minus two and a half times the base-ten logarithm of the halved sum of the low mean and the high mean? -2.414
